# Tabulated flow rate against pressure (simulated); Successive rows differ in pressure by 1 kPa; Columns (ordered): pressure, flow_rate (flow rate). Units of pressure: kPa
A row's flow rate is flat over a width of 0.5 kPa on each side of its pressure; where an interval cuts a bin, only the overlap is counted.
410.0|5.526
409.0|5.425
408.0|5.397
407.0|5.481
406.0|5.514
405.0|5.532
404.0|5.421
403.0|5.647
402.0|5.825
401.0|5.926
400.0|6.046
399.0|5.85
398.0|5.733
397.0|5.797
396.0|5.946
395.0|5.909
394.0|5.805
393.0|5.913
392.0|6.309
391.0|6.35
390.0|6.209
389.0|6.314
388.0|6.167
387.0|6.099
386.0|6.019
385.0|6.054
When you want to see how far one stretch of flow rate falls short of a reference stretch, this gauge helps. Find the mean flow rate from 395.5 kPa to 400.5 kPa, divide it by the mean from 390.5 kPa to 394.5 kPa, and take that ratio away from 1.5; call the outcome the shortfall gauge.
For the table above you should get 0.536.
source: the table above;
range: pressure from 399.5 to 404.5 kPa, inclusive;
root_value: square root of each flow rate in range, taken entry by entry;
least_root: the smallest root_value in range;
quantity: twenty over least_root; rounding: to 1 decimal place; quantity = 8.6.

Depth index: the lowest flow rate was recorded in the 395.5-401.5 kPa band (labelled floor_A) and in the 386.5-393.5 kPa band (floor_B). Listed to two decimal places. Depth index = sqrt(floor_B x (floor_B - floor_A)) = 1.03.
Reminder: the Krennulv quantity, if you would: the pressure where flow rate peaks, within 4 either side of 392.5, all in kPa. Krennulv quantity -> 391.0 kPa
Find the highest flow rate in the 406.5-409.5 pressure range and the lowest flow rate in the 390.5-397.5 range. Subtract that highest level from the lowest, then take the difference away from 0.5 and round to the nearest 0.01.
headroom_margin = 0.18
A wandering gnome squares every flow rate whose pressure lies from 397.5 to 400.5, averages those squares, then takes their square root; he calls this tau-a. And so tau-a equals 5.88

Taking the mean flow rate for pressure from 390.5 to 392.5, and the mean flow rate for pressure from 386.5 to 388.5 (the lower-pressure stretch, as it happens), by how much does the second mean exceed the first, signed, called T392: -0.20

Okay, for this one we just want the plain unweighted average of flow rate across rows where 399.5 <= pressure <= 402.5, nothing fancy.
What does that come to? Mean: 5.93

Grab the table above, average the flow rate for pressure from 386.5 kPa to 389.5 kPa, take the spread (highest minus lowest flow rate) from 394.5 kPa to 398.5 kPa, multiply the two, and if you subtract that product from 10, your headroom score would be 8.7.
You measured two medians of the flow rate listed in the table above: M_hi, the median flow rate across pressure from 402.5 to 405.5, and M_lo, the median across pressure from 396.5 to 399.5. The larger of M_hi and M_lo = 5.8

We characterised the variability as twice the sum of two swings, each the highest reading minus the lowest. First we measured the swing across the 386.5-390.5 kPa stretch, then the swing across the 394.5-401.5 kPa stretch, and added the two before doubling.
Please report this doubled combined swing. 1.1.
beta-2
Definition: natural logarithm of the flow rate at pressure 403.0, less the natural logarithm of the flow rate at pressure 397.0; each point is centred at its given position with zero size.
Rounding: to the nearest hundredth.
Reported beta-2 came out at -0.03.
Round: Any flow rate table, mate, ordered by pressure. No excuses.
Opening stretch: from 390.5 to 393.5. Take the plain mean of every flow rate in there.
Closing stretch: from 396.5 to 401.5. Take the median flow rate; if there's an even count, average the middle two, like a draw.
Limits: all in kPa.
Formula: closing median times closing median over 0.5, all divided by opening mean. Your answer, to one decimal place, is 11.1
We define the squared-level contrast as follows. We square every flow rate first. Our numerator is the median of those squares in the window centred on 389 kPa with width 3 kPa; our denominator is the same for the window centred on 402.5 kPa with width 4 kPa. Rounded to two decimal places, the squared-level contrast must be 1.17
